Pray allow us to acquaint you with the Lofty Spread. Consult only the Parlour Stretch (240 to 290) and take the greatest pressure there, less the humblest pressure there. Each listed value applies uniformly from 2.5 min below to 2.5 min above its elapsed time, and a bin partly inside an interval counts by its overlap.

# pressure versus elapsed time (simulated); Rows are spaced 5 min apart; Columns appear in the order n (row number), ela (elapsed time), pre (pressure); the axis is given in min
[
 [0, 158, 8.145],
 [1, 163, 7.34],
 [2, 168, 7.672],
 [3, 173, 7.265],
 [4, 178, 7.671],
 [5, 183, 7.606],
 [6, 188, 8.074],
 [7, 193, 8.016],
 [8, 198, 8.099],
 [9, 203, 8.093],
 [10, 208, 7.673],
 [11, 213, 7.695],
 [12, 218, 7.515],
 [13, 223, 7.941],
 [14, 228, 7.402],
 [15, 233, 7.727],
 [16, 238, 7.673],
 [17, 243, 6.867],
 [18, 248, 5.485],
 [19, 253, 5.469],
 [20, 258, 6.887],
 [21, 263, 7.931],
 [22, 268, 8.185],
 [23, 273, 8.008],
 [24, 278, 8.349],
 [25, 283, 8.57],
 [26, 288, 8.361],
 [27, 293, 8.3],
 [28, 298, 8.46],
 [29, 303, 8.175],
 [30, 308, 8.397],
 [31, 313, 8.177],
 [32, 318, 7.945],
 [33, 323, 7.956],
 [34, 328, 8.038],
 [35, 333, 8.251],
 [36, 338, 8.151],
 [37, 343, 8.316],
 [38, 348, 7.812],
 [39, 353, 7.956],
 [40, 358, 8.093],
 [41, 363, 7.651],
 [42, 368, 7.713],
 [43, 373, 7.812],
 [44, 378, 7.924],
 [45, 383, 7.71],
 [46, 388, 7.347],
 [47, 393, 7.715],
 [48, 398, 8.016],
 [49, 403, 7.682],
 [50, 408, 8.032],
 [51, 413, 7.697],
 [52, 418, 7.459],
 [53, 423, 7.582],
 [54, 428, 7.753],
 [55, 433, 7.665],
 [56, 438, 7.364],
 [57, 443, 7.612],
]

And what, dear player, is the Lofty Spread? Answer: 3.10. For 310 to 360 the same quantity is 0.50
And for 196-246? 1.23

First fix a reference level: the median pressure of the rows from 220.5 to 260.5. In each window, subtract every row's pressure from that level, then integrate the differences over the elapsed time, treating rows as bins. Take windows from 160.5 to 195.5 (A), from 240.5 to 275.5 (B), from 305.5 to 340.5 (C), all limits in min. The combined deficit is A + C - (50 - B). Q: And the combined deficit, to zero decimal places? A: -97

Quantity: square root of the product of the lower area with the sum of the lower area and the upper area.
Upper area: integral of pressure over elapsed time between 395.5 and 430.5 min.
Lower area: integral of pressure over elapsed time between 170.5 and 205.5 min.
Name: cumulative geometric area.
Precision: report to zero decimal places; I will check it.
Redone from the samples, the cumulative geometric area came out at 387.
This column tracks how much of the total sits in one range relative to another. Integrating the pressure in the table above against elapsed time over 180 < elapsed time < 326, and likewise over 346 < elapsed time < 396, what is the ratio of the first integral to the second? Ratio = 2.9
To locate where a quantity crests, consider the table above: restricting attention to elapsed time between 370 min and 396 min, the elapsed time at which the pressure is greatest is 378 min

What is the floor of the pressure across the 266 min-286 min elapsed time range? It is 8.008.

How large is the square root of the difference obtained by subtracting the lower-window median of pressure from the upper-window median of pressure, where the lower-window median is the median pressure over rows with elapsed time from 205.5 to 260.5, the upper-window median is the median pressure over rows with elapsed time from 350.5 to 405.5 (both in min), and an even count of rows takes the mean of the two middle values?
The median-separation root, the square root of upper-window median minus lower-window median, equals 0.45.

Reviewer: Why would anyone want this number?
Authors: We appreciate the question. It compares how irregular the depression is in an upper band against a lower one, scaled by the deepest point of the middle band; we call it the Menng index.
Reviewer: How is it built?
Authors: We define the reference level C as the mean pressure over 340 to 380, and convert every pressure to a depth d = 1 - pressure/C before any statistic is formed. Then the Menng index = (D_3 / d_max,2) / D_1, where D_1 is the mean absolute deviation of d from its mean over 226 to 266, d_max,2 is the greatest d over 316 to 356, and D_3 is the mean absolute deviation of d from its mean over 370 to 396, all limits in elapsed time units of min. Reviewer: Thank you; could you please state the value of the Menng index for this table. 15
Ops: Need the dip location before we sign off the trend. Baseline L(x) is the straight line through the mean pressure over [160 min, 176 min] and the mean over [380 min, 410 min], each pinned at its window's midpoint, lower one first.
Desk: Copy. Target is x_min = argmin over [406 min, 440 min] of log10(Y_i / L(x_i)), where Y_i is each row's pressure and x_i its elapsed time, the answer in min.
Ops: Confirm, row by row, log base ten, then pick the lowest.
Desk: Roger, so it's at 438 min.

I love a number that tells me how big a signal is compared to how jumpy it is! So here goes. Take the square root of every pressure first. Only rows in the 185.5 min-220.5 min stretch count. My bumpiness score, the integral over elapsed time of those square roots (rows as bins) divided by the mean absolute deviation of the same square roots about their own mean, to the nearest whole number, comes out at 2537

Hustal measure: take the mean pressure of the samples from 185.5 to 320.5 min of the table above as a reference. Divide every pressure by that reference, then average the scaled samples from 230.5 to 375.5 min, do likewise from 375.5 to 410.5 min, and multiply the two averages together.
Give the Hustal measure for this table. 1.01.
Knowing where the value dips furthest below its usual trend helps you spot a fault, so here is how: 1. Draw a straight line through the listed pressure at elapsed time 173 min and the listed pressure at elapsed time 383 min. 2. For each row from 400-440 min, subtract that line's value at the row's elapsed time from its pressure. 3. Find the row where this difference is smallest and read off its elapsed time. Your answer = 438 min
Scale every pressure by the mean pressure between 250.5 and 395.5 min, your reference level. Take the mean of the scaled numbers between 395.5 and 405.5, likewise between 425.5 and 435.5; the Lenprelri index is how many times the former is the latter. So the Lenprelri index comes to 1.02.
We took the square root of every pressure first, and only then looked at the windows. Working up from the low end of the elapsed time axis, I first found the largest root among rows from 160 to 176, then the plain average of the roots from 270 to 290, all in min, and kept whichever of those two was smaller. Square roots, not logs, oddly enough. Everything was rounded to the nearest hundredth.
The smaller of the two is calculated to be 2.77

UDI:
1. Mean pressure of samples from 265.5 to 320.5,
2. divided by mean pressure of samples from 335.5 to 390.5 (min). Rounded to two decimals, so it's 1.05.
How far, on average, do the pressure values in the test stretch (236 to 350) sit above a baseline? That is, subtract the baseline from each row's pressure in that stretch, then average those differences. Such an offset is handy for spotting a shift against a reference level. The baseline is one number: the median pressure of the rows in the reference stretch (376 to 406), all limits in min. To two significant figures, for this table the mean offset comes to 0.10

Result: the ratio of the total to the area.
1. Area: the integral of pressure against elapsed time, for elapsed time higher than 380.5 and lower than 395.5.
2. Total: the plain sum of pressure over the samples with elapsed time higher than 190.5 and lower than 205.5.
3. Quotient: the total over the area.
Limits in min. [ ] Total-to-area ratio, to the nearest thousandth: 0.213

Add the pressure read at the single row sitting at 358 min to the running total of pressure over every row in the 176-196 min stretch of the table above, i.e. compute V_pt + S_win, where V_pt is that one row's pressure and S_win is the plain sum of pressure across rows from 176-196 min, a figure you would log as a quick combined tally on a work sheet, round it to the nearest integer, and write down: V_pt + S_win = 39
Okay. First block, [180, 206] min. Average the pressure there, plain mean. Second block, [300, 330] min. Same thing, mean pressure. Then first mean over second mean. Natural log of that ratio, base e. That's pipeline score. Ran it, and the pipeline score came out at -0.02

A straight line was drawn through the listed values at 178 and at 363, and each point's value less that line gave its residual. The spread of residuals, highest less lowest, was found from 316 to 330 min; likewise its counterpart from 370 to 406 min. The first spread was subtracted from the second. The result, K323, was 0.58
